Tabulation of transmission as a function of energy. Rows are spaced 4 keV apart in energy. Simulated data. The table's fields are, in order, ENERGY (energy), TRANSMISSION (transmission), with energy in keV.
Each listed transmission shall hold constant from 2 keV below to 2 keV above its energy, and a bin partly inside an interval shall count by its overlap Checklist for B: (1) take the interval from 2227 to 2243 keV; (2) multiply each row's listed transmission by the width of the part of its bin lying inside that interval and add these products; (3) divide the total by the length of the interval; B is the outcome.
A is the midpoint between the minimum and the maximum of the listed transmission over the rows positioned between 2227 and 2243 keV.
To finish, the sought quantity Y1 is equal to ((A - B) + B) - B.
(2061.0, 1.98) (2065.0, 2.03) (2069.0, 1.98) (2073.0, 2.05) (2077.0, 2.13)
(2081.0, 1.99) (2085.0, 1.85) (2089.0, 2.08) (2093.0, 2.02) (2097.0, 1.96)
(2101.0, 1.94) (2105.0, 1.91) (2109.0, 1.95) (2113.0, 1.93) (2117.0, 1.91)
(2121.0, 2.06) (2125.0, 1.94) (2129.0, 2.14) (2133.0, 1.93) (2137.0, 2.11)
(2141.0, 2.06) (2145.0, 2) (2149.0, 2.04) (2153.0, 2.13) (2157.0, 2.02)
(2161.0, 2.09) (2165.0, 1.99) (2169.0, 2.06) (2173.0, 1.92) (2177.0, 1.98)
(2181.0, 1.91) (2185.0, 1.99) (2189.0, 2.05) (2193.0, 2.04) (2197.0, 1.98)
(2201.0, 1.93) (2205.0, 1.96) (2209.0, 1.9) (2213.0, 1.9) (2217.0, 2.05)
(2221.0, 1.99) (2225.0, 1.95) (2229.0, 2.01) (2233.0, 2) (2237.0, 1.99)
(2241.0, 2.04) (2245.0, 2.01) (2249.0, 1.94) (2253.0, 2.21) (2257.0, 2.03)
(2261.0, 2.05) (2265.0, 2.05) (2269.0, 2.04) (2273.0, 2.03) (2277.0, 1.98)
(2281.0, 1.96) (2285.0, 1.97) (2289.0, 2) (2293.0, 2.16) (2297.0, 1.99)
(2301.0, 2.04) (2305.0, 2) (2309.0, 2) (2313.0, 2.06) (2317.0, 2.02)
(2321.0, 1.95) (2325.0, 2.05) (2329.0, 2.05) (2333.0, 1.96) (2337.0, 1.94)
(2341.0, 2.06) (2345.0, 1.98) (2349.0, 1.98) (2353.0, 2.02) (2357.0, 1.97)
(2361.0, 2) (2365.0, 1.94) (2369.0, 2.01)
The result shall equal 0.005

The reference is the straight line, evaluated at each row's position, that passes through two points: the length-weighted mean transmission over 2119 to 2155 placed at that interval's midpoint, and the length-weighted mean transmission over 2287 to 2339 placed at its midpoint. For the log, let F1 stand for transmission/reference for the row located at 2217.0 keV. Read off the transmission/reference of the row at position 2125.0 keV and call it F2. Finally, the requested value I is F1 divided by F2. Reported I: 1.06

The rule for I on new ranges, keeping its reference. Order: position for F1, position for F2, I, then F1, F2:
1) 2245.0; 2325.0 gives 0.97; 0.99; 1.017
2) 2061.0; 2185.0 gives 0.99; 0.96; 0.977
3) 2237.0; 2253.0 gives 0.90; 0.98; 1.090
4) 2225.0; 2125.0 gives 1.01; 0.96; 0.947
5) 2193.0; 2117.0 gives 1.07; 1.00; 0.932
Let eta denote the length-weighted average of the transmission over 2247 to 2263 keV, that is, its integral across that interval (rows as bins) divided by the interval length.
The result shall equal 2.06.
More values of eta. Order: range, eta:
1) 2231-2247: 2.01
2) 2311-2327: 2.02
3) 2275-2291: 1.98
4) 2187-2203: 2.00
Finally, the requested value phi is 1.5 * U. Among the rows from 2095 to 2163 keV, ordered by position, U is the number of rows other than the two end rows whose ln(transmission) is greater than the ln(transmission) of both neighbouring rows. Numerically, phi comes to 7.5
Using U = 5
